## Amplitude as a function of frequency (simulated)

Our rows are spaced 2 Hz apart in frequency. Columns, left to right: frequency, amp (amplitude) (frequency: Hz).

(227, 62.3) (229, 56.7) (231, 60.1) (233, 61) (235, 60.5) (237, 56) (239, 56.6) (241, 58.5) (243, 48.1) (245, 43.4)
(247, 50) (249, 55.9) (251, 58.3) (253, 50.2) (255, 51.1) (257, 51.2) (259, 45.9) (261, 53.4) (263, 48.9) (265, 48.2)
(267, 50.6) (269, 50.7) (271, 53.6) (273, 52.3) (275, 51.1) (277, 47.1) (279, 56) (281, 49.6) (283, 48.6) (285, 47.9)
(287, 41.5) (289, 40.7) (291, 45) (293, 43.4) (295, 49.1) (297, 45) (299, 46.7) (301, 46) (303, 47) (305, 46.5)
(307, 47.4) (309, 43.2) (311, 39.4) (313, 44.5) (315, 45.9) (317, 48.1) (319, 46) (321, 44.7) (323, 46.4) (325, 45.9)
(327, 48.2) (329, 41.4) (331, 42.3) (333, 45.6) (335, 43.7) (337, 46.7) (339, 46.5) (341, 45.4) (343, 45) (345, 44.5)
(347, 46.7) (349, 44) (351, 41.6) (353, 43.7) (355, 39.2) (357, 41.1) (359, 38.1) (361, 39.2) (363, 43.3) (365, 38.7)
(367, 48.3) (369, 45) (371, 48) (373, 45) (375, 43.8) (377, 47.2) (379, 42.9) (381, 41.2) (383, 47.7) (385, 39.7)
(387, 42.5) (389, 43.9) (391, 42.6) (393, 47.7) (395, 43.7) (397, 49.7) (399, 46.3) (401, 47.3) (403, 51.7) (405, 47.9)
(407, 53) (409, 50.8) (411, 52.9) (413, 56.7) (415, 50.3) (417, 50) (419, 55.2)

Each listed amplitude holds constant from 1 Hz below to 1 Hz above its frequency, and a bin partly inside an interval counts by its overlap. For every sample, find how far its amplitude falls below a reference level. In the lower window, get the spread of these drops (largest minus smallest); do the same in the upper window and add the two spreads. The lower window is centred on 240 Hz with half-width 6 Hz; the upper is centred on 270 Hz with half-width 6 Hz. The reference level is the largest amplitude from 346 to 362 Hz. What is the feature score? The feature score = 22.5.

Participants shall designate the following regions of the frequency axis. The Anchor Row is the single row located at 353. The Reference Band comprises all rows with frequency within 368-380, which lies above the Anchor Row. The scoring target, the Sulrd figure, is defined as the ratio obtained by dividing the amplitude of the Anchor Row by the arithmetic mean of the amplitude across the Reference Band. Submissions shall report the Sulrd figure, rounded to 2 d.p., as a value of 0.96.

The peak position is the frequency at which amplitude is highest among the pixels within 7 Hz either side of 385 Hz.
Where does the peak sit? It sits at 383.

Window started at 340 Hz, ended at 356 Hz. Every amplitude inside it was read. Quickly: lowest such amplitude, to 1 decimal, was 39.2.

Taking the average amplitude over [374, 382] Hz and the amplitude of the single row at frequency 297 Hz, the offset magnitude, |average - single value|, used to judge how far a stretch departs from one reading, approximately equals 1.2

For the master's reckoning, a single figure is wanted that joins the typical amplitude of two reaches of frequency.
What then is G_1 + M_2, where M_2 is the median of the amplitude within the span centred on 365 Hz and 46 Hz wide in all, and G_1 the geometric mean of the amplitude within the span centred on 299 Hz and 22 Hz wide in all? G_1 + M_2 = 89.1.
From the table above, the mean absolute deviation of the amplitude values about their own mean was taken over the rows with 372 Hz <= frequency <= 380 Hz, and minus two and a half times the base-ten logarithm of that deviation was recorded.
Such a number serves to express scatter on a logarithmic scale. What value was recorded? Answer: -0.35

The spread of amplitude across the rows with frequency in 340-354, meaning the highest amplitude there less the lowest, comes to 5.1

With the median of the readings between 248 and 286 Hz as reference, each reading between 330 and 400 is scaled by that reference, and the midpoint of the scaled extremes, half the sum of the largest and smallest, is 0.87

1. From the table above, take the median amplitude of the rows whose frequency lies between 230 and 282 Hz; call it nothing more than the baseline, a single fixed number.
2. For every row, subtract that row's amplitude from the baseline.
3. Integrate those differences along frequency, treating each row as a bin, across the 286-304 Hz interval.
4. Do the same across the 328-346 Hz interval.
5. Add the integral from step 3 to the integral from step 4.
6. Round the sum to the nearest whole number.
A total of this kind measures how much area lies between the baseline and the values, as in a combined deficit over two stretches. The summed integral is 230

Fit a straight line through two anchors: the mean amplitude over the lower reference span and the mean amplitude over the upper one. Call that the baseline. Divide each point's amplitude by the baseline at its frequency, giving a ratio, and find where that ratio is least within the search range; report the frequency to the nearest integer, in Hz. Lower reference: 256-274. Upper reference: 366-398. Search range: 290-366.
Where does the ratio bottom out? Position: 311 Hz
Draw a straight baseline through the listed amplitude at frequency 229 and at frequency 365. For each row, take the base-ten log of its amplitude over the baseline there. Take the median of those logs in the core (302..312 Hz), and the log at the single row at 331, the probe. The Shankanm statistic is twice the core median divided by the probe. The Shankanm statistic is 0.3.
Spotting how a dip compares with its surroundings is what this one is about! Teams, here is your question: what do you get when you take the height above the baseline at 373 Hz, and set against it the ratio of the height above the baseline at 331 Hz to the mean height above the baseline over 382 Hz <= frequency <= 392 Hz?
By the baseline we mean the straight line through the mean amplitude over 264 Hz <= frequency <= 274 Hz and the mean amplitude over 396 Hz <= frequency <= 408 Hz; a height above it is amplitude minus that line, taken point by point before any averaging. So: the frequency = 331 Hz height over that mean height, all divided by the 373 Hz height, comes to -0.27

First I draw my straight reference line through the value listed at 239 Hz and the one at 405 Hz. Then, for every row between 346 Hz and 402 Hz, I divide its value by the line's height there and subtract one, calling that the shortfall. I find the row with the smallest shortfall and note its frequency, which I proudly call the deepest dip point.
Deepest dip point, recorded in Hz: 359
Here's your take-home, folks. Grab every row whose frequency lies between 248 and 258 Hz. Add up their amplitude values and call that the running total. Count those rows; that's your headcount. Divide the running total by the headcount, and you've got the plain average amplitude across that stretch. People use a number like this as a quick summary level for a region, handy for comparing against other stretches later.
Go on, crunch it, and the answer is 53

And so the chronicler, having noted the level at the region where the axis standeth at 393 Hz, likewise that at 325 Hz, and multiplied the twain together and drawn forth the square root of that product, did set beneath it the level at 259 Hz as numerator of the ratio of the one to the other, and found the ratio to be 0.98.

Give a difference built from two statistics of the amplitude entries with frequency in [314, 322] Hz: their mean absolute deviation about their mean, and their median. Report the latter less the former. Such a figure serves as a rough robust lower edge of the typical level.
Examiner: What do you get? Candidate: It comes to 45.0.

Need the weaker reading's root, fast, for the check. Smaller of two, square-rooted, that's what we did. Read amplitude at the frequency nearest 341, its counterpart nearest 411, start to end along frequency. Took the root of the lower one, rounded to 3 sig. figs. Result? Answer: 6.74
